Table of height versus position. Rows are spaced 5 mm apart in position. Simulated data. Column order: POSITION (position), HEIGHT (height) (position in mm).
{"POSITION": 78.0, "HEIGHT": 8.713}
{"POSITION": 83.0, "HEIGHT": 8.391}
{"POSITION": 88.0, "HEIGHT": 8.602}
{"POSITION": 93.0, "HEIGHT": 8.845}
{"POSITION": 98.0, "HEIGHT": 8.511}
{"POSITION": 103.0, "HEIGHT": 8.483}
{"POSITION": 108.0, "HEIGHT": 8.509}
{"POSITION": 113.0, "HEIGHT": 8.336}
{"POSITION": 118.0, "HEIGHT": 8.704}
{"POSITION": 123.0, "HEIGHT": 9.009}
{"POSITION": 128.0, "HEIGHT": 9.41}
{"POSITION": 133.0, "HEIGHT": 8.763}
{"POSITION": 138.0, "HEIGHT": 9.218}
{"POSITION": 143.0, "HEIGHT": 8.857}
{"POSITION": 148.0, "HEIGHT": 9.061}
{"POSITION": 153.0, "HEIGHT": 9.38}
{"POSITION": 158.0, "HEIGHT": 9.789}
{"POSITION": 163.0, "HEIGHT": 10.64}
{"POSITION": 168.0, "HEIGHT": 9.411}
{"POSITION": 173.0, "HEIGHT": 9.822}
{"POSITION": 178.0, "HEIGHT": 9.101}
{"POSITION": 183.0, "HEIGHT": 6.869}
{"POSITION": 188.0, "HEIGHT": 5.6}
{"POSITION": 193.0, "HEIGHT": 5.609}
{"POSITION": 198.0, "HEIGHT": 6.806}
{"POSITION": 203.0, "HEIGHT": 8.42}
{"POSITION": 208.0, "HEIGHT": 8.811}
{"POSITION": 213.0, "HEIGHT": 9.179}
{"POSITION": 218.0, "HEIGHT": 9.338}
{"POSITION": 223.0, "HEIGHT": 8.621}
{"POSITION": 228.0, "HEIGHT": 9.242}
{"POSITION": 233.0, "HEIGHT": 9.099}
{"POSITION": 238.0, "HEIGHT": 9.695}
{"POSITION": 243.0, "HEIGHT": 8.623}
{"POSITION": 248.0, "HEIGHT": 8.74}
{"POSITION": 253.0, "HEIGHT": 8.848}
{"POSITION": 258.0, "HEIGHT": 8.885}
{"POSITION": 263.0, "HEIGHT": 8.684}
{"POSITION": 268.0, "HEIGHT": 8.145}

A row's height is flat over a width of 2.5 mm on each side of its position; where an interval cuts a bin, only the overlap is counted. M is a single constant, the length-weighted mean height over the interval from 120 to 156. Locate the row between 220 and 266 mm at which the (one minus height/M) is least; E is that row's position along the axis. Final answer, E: 238.0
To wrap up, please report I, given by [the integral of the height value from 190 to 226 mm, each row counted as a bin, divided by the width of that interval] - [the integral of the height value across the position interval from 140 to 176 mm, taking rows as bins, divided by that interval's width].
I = -1.5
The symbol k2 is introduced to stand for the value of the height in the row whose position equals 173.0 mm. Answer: 9.822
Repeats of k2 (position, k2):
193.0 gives 5.609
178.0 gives 9.101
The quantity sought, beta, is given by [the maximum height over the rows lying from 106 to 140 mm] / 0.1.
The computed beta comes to 94.1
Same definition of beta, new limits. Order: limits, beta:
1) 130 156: 93.8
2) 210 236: 93.4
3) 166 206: 98.2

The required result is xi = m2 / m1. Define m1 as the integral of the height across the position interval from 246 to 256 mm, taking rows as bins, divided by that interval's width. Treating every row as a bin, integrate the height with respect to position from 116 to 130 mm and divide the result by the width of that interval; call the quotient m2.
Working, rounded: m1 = 8.80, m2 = 9.04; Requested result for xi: 1.03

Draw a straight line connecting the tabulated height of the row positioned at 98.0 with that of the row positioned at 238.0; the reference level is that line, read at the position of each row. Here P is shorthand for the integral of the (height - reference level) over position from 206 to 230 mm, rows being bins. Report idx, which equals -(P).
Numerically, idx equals 12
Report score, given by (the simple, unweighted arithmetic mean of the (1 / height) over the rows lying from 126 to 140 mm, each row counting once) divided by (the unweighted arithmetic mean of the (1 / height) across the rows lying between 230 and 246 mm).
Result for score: 1.00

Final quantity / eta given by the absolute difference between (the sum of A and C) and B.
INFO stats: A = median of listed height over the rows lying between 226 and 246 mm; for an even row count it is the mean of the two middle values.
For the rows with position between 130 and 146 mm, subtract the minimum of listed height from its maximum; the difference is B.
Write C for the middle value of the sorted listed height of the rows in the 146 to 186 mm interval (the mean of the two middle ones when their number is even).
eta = 18.1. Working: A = 9.17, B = 0.5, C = 9.40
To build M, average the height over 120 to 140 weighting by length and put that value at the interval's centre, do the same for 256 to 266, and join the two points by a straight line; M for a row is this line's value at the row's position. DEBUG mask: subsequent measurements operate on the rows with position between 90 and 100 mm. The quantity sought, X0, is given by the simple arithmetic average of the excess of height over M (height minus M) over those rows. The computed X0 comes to -0.5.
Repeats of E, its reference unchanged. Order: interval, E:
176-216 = 213.0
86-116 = 93.0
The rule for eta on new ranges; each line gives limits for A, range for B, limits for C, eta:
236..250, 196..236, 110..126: 14.9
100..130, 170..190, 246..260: 13.2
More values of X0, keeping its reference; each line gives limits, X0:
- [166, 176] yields 0.6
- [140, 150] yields -0.1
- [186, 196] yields -3.3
